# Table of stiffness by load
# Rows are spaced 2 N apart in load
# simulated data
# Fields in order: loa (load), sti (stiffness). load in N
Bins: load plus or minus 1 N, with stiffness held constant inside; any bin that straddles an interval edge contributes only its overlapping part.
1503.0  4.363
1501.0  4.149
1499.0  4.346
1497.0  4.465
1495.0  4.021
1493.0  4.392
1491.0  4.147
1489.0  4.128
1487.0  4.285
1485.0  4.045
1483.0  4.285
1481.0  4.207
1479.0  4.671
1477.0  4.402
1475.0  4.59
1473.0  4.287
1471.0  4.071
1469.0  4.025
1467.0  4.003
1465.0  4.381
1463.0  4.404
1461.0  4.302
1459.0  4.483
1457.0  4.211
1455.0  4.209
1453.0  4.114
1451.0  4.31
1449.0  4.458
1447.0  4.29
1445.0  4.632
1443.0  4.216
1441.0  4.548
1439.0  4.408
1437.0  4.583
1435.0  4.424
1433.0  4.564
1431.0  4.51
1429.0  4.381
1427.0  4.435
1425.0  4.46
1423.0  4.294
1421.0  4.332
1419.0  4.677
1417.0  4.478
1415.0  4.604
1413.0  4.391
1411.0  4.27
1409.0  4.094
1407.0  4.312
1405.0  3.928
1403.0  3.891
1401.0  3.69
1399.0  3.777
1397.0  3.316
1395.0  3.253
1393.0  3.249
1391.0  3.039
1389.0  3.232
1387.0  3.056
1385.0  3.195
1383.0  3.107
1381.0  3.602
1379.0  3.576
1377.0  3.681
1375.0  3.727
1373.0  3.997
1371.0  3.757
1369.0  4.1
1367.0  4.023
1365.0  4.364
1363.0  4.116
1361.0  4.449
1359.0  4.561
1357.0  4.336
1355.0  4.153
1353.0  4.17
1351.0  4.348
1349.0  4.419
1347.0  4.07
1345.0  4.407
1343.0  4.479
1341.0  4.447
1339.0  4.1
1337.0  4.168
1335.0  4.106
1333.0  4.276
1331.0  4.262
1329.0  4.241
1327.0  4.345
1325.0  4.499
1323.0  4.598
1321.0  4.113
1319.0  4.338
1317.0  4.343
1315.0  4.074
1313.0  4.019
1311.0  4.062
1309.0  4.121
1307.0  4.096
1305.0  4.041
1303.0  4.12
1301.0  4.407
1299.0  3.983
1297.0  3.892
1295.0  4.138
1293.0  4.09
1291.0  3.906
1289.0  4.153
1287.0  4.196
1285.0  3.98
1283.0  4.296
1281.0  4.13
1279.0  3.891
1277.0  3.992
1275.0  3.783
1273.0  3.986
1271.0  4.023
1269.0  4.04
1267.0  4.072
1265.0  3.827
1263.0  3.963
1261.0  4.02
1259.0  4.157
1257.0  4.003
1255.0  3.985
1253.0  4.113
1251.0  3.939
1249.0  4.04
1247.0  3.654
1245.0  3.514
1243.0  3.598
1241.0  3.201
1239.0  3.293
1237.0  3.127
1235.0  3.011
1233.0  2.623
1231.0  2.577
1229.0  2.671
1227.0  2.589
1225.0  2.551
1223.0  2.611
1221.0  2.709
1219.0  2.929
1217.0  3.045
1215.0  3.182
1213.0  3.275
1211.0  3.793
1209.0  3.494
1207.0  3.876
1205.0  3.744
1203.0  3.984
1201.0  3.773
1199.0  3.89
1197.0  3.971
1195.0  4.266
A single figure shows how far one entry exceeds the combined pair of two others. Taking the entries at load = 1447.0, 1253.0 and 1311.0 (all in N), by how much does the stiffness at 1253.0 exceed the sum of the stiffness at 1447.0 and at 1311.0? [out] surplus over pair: -4.24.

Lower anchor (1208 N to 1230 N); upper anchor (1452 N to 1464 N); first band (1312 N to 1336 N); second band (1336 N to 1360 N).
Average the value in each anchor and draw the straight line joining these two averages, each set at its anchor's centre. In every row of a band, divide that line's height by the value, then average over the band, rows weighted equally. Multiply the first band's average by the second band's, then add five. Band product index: 5.72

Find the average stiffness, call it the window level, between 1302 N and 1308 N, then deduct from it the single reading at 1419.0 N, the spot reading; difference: -0.6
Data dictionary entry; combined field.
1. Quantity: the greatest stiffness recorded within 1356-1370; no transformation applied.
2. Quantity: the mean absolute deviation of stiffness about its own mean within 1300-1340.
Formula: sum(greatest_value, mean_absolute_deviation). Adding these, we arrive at 4.70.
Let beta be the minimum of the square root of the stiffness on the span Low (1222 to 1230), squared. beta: 2.6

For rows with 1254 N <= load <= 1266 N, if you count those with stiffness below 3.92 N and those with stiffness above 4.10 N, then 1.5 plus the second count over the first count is 2.5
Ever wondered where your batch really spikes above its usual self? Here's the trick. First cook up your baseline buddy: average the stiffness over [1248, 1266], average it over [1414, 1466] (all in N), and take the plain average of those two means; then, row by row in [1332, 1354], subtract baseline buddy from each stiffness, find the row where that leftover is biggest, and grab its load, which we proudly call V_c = 1343.0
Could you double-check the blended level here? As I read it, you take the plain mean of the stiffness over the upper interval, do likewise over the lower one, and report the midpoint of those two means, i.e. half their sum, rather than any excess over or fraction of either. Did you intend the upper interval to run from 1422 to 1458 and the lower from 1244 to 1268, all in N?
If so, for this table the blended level 4.2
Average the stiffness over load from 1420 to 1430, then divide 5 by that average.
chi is 1.14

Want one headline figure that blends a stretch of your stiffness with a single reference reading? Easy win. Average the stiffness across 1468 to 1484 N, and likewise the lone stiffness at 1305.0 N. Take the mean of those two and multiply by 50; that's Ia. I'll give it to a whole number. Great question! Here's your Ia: 209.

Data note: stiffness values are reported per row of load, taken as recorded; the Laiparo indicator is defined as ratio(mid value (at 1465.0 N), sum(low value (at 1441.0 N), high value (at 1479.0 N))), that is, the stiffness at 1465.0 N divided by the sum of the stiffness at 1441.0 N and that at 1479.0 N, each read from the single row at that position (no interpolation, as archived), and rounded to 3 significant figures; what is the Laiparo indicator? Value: 0.475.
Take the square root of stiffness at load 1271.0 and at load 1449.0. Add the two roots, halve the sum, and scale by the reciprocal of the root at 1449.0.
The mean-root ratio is 0.97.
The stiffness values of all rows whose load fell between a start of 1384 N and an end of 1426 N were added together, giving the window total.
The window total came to 82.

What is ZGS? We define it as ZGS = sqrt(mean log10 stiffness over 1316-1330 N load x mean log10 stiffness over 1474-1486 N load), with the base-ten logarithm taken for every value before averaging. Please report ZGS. 0.64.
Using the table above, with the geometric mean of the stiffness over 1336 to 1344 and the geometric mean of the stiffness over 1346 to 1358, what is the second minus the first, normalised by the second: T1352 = 0.0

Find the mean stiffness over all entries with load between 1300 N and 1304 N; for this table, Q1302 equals 4.26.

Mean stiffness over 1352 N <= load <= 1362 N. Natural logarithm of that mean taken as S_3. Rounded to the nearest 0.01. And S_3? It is 1.47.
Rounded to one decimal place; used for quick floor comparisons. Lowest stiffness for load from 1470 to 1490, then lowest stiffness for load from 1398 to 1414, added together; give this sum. 7.7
